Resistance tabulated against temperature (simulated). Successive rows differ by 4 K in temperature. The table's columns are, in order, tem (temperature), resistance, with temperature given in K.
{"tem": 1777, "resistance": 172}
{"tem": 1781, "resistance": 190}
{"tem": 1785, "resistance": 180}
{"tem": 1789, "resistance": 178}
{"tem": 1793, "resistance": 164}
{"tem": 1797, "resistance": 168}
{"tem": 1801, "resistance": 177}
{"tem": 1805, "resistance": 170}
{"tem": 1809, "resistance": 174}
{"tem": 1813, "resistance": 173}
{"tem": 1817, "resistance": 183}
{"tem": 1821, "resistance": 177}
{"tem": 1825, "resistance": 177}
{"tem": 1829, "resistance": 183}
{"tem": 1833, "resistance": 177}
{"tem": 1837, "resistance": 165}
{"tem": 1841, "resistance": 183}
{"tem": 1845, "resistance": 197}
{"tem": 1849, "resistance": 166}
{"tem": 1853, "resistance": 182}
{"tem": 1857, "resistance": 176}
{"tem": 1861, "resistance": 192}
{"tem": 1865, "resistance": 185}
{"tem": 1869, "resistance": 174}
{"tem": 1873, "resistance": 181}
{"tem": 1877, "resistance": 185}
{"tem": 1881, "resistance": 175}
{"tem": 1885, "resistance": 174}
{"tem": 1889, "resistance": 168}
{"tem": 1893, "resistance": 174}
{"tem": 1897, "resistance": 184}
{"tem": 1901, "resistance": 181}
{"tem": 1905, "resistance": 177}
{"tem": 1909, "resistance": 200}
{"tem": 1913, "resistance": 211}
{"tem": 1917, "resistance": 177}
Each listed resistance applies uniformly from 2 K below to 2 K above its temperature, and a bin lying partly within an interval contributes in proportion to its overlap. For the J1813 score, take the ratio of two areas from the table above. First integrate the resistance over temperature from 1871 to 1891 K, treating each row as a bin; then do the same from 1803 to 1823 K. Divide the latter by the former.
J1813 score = 0.99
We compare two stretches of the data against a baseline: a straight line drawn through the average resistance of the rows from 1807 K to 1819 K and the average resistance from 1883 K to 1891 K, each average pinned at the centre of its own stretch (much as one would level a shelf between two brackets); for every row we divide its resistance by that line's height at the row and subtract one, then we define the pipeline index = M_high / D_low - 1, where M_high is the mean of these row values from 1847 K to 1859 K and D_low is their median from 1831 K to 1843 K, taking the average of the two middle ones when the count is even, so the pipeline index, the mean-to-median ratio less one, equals 0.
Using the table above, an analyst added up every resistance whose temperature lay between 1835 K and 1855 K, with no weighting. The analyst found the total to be 893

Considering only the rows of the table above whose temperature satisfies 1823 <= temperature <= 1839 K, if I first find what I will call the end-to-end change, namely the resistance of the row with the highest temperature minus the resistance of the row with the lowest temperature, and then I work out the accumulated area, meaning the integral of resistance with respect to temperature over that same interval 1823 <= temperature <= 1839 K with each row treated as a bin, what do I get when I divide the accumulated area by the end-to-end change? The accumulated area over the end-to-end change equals -234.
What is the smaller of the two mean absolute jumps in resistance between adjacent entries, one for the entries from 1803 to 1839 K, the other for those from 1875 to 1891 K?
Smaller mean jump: 5.6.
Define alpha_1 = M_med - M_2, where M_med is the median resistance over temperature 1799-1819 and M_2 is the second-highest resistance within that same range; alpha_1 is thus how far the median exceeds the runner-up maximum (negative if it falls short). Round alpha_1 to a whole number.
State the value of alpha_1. -3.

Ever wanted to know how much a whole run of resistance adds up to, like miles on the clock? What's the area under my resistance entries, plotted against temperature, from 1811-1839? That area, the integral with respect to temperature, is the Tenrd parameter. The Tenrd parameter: 4940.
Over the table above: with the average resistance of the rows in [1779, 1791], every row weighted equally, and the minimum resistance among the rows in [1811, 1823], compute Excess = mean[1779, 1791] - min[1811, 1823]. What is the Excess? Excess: 9.7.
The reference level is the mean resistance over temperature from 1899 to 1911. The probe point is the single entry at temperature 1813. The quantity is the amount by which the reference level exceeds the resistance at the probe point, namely 13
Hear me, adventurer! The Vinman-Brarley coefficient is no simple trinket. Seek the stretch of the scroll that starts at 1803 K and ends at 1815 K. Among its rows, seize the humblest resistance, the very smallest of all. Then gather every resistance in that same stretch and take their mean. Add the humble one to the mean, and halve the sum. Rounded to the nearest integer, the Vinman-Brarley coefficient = 171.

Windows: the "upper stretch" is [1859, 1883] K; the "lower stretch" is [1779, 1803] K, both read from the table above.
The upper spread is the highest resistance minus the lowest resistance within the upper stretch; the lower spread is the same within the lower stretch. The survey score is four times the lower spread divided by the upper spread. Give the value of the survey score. 5.8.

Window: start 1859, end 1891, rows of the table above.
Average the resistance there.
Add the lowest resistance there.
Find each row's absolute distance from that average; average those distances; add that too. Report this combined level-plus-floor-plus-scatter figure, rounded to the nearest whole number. 354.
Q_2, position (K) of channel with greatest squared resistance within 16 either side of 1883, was 1877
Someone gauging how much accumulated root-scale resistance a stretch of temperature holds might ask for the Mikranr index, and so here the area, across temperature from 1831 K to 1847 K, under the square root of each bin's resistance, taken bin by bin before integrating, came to 215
